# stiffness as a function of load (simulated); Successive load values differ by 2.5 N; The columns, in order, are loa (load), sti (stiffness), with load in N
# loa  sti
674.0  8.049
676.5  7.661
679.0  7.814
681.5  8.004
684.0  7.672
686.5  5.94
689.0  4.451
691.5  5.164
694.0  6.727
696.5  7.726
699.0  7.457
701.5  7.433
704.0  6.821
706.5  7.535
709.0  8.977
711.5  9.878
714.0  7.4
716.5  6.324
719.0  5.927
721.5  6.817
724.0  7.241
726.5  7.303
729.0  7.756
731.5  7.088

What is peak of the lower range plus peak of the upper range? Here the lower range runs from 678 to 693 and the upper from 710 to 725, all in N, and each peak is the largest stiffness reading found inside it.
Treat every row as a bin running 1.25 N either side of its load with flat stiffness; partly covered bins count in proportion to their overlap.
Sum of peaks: 17.88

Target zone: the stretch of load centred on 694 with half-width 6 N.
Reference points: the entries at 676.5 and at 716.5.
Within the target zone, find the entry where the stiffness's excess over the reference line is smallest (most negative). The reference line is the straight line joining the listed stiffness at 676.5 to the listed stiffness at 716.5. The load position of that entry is 689.0 N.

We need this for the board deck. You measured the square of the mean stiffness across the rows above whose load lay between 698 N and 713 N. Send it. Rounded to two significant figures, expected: 64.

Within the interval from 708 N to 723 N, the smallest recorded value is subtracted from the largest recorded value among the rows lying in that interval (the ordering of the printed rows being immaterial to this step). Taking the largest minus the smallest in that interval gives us 4.0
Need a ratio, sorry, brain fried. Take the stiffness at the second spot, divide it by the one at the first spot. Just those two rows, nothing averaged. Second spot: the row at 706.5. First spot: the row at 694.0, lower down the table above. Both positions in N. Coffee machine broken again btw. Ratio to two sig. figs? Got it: 1.1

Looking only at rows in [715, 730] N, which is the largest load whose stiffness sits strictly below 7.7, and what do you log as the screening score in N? 726.5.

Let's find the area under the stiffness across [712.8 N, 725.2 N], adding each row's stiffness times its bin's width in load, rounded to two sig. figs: 84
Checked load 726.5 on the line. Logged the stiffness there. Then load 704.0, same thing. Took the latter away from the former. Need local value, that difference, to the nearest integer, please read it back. 0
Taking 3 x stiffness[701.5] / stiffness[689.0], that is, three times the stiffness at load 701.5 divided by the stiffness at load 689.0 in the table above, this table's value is 5.0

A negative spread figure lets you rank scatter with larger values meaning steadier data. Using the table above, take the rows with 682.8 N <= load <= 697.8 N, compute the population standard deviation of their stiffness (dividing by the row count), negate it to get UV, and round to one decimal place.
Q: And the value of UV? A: -1.2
